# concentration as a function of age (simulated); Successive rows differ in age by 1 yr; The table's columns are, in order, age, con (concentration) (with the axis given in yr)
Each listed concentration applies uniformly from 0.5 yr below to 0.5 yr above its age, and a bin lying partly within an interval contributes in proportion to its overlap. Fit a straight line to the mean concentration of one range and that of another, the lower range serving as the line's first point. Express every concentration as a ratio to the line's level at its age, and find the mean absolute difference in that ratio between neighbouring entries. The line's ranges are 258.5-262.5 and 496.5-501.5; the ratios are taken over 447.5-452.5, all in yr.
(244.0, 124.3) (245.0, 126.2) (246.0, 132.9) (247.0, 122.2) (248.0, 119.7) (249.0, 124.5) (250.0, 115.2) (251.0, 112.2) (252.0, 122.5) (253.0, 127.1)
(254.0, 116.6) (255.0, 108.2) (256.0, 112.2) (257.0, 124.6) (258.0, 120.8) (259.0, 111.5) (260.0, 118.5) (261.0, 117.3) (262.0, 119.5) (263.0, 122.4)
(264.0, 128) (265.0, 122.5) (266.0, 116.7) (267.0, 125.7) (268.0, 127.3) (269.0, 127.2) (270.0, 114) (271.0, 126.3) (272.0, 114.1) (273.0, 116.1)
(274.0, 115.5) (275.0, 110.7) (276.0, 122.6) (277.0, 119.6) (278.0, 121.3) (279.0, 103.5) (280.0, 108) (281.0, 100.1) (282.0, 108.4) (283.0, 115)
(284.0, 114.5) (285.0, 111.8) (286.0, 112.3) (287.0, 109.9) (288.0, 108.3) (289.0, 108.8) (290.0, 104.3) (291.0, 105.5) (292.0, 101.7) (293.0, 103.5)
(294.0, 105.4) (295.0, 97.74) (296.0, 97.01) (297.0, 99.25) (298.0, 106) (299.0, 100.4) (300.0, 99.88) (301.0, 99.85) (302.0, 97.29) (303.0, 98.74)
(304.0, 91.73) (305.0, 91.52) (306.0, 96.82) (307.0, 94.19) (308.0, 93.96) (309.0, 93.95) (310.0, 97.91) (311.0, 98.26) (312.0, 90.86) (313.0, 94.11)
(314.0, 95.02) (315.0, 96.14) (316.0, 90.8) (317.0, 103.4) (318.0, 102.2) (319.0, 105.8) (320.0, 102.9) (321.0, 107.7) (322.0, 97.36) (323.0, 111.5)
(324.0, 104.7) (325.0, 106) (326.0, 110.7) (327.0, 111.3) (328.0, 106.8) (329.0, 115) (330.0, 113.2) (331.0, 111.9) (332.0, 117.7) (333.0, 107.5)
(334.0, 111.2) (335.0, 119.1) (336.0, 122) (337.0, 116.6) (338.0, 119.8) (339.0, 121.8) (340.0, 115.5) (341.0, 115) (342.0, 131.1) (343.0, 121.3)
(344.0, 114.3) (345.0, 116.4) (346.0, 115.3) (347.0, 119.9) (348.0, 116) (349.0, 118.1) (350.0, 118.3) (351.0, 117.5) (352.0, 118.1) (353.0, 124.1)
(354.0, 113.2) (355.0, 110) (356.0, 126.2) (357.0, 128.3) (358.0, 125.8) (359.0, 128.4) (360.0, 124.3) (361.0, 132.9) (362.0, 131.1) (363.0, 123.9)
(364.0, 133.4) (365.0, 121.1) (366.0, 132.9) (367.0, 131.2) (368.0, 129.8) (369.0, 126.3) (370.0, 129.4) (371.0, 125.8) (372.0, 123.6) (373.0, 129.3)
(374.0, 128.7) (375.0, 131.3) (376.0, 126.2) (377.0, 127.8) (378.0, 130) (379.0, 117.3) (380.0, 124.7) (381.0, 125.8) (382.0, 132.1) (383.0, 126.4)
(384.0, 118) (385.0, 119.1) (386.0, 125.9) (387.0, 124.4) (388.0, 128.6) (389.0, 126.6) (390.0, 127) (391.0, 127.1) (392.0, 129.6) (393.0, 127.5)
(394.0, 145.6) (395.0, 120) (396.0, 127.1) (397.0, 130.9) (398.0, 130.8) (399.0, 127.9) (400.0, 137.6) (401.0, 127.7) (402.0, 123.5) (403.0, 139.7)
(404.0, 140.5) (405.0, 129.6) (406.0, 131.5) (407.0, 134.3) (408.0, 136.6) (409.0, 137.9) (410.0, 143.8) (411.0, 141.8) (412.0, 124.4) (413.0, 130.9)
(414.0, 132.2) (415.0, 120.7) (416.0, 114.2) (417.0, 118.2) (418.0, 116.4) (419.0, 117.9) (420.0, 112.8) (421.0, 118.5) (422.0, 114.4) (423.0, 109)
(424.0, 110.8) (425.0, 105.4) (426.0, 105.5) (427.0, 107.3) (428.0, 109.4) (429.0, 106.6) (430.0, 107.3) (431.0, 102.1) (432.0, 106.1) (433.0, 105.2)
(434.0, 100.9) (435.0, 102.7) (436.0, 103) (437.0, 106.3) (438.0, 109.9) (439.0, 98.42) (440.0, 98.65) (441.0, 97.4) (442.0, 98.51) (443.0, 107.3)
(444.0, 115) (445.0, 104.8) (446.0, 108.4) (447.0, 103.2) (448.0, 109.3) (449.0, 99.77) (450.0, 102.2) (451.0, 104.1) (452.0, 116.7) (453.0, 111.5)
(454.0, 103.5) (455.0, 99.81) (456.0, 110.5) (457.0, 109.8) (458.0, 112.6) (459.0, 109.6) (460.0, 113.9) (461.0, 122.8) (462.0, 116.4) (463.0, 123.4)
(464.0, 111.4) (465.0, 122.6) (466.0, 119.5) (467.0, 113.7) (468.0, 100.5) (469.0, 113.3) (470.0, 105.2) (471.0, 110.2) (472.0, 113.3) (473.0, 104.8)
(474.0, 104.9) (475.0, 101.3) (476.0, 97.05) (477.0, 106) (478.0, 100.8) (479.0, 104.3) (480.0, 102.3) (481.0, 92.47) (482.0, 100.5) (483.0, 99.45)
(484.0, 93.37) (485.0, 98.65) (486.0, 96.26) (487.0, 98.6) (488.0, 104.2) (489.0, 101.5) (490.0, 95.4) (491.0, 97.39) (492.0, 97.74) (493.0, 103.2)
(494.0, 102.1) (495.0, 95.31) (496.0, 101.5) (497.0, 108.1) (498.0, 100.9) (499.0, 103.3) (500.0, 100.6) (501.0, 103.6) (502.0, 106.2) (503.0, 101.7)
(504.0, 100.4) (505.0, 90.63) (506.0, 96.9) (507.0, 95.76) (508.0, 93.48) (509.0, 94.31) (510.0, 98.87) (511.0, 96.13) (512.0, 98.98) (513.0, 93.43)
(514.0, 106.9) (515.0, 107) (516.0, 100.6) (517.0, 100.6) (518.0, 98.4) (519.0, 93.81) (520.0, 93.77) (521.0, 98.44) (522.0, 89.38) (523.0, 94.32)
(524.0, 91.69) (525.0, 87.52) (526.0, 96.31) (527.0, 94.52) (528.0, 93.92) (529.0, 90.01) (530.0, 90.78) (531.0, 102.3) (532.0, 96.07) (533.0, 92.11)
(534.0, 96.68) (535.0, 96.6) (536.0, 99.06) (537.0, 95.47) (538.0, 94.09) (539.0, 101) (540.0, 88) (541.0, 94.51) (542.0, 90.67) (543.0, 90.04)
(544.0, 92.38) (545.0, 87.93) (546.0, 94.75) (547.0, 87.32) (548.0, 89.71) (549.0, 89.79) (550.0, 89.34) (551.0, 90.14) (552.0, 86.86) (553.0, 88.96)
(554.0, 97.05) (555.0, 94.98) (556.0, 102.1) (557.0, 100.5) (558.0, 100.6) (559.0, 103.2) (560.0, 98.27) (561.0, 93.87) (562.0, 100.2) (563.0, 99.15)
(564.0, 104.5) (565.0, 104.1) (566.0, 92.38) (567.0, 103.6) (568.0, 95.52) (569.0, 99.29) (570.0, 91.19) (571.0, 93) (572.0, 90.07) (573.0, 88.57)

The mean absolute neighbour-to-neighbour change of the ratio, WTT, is 0.063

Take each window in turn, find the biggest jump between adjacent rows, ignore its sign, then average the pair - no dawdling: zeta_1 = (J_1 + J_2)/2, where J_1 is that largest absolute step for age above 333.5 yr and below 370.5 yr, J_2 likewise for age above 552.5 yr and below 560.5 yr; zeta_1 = 12.1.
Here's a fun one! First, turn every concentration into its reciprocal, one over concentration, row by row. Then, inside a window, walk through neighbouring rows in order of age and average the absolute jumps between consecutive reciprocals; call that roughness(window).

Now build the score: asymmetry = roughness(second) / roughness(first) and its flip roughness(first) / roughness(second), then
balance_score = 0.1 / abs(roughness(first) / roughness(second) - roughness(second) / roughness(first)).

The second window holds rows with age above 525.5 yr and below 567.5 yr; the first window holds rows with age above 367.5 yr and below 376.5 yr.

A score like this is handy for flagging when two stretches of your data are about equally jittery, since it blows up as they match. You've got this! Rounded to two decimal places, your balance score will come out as 0.06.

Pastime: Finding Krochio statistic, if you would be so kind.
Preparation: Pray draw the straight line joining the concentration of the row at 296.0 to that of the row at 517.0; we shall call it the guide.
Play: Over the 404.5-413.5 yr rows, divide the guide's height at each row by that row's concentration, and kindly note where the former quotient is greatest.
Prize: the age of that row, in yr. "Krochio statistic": 412.0 yr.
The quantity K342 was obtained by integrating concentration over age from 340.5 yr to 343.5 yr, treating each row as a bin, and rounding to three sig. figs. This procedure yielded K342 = 367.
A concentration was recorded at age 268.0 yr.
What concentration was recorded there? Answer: 127.3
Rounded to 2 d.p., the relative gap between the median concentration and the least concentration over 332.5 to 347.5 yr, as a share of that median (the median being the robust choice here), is 0.08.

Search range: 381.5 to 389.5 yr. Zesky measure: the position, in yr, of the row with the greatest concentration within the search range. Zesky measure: 382.0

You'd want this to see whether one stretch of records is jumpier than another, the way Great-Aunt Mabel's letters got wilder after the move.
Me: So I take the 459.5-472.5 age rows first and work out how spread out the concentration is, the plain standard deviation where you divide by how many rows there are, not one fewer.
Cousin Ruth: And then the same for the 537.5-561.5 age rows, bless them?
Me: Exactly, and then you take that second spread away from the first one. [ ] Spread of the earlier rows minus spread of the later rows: 1.5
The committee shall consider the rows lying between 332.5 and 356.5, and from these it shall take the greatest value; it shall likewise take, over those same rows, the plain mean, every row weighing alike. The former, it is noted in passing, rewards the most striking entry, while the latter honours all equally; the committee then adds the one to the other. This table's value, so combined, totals 249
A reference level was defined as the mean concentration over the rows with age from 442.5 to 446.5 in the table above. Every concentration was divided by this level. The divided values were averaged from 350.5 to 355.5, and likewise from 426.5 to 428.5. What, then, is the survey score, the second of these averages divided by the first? 0.93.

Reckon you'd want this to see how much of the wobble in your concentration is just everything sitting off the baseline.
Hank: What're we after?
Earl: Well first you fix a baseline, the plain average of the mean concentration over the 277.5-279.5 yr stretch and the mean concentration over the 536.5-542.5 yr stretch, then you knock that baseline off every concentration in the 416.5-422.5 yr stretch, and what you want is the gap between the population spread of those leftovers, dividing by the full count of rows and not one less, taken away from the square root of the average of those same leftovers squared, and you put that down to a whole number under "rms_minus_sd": 11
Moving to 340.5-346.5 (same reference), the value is 11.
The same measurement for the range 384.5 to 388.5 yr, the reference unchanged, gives 18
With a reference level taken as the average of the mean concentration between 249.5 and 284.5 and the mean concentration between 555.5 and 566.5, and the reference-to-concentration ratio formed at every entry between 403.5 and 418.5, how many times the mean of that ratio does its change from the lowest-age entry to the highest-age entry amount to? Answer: 0.19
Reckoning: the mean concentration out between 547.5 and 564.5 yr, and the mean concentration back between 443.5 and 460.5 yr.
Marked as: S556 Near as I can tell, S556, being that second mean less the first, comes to 12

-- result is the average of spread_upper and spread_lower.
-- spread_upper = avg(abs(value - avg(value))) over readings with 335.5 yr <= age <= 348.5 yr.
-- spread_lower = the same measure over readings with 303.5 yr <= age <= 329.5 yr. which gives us 5.0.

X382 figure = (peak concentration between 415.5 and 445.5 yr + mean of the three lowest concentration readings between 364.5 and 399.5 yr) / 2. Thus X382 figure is 118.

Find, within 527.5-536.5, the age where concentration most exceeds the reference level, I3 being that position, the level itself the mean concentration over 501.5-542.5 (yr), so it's 531.0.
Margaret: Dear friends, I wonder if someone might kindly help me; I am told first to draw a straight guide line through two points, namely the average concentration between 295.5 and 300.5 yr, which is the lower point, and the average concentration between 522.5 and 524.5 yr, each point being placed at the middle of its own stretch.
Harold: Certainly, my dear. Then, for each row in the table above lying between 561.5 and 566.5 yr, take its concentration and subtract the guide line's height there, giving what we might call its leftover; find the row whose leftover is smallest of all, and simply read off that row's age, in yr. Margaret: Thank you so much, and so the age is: 566.0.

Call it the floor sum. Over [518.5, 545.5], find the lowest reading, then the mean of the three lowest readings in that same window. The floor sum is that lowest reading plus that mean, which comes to 175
